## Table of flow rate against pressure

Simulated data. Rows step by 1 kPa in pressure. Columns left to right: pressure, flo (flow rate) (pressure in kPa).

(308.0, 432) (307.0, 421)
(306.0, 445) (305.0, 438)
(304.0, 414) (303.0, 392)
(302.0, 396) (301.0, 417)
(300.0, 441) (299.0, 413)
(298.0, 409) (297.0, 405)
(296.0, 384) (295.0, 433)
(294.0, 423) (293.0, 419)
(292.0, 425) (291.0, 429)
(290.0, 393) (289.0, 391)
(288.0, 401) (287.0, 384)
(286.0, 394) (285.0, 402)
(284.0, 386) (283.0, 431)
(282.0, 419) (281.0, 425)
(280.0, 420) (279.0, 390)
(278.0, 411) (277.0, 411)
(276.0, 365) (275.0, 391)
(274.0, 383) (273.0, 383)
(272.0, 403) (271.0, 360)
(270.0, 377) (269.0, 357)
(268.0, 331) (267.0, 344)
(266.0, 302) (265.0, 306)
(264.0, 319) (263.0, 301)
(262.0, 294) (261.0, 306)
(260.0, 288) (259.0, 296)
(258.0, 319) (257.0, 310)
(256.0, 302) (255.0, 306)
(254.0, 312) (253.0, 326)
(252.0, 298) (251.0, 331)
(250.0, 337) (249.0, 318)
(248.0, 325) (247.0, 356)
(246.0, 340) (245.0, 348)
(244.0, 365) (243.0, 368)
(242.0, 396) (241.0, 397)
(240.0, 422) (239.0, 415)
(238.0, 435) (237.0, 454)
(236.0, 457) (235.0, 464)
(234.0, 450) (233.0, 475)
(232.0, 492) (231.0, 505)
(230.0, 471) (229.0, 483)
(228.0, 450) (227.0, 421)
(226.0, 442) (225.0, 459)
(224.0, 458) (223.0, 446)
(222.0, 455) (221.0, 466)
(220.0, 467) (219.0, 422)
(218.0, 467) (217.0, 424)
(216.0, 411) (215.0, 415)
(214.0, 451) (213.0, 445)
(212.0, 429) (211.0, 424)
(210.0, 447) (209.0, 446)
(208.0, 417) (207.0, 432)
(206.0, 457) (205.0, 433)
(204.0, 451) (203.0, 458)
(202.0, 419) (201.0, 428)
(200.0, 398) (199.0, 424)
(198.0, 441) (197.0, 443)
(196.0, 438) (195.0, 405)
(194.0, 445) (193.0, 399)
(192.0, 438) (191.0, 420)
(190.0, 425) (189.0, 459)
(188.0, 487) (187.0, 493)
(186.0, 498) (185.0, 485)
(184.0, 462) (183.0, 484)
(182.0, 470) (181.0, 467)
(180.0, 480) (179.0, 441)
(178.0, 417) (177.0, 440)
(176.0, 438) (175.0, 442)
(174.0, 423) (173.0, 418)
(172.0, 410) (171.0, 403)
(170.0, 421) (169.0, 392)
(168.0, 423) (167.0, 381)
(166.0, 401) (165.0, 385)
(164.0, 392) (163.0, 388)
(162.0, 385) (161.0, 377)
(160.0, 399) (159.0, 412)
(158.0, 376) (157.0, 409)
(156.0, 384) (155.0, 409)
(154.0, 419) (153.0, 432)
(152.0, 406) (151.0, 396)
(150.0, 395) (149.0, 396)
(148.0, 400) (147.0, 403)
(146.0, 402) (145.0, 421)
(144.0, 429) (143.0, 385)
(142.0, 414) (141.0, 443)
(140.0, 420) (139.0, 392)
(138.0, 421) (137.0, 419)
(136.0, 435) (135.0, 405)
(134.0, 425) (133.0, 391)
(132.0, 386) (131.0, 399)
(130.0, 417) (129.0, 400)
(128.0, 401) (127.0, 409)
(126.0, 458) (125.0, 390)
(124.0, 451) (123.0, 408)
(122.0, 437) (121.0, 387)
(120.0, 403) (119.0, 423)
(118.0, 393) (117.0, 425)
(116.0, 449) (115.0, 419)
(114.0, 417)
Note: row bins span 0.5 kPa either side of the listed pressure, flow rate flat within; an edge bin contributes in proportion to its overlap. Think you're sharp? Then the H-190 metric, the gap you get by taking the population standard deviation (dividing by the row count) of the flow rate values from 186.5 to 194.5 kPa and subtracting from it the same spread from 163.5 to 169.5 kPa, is 17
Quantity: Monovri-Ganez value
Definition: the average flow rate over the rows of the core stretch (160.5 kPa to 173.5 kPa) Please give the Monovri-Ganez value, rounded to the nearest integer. 398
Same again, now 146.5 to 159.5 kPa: 403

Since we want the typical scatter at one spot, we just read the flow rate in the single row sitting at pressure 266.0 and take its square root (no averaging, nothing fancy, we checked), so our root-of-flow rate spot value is 17.4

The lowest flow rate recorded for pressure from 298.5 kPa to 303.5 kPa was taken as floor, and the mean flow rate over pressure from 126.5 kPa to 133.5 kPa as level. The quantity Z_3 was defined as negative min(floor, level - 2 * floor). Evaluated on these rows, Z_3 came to 384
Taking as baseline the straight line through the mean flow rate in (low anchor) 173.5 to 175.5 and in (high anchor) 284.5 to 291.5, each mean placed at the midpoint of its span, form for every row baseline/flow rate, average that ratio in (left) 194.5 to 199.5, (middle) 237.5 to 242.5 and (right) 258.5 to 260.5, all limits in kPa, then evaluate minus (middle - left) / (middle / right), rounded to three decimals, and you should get -0.015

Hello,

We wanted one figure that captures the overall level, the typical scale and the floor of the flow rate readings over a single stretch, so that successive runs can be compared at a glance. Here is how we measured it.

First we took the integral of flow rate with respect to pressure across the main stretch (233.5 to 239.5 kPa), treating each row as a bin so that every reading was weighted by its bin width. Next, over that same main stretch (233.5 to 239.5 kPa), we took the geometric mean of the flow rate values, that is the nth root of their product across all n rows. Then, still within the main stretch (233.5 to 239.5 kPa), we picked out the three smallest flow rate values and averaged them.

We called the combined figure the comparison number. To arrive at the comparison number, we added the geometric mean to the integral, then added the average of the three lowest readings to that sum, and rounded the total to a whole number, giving 3554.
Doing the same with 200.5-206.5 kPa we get 3513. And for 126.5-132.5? 3209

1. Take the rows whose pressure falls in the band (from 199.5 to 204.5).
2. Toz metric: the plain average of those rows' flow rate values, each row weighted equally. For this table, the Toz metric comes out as 431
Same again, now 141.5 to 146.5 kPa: 410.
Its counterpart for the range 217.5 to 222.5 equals 455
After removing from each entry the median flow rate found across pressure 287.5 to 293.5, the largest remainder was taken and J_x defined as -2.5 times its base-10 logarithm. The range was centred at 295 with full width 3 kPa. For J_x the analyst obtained -3.40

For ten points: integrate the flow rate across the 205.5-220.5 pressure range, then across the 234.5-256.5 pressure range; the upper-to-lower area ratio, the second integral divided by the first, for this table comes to 1.2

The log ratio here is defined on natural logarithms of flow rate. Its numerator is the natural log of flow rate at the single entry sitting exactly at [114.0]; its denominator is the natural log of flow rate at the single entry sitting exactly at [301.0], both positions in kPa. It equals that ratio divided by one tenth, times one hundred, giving 1000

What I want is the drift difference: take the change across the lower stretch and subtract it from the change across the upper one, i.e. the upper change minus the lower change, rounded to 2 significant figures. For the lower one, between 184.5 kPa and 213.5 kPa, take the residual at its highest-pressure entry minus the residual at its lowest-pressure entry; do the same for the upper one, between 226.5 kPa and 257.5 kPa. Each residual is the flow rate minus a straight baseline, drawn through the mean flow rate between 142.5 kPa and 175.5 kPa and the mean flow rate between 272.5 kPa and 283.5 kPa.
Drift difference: -71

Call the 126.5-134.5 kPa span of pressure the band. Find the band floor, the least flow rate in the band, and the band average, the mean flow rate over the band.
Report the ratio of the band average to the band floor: 1.05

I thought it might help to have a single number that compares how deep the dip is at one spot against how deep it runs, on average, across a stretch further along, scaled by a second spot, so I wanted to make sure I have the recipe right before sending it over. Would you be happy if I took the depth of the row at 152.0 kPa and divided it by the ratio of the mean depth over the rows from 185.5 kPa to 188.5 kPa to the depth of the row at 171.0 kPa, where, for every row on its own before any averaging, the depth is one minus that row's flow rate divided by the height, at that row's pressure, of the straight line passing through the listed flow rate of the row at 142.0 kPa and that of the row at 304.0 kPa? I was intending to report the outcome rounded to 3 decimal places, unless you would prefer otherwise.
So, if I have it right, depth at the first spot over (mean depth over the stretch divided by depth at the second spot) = -0.003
